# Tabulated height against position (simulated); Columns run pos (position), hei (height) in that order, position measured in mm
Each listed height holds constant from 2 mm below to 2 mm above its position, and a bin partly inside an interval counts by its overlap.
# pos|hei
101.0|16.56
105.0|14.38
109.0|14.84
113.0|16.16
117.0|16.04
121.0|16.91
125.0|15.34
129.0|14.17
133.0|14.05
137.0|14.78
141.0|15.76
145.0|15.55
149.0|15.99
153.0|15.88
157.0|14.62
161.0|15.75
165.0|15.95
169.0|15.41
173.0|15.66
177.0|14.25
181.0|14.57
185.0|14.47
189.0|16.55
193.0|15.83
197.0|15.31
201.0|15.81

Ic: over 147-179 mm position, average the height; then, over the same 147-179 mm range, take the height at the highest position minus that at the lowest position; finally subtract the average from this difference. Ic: -17.2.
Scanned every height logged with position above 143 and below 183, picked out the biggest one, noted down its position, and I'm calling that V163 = 149.0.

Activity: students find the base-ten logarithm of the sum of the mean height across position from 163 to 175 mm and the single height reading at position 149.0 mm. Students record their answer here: 1.50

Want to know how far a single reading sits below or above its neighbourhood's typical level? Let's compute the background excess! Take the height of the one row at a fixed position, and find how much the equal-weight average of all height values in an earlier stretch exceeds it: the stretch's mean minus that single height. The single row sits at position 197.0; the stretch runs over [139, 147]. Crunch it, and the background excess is 0.3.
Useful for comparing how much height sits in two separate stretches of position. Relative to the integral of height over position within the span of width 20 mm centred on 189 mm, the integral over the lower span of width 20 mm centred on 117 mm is 1.03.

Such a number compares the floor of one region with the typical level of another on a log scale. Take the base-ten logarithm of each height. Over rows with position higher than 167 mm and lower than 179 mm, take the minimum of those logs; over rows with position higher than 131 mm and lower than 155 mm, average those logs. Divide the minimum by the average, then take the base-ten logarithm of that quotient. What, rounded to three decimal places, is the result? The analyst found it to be -0.012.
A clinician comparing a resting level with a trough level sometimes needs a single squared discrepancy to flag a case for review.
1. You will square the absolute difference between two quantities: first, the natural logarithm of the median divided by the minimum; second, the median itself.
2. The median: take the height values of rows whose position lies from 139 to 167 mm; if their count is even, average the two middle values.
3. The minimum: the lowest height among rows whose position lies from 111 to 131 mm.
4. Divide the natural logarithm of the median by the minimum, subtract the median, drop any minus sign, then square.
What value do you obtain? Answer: 242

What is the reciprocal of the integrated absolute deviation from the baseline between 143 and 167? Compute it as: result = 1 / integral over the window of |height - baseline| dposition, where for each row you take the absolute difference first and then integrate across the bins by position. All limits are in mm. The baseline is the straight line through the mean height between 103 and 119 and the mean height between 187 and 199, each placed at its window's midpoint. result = 0.125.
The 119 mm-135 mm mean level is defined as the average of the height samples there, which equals 15.1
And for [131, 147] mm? 15.0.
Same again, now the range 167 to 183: 15.0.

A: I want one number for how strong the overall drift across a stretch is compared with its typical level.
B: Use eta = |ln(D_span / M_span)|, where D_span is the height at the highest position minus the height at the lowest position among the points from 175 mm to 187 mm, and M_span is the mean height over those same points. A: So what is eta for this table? 4.18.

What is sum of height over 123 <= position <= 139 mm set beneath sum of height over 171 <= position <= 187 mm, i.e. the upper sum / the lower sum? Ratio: 1.01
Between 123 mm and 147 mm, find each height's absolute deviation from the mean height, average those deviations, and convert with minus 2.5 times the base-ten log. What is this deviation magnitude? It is 0.54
